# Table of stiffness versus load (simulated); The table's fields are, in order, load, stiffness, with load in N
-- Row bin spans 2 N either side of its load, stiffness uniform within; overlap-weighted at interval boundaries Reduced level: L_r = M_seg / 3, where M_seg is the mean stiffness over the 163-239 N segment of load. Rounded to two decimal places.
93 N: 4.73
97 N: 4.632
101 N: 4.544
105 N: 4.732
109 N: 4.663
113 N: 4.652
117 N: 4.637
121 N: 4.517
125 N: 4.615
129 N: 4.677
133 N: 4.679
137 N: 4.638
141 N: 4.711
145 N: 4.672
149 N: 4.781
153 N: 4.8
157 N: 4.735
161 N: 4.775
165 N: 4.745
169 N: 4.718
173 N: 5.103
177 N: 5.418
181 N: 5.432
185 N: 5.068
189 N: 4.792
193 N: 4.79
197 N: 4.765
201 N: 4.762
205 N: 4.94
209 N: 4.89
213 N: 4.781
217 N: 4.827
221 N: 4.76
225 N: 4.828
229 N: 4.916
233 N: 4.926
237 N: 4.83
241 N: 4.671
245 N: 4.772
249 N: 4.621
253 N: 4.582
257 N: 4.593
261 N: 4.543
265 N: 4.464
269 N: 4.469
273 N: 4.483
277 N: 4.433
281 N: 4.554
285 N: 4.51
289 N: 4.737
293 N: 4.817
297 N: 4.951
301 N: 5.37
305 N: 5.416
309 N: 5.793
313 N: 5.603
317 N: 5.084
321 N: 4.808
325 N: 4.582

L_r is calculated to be 1.64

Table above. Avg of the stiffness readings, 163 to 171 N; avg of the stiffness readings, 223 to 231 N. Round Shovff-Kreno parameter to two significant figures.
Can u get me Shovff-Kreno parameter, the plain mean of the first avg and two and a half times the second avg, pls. 8.5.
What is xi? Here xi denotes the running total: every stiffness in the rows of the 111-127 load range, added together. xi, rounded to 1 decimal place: 18.4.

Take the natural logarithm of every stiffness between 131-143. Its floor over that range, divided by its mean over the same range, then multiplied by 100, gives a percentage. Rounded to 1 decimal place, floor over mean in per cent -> 99.5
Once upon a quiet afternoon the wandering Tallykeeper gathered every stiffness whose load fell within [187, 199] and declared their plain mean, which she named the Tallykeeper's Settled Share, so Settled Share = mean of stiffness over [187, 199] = 4.78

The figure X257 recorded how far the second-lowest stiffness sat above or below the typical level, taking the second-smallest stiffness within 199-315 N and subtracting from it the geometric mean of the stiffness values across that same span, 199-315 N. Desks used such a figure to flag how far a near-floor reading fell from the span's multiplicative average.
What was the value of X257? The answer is -0.35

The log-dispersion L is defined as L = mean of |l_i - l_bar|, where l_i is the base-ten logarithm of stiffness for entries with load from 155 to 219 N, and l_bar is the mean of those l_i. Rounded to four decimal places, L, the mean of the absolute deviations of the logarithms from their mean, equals 0.0153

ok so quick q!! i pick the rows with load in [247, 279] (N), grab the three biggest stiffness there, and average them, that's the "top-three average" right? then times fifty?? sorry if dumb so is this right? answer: 230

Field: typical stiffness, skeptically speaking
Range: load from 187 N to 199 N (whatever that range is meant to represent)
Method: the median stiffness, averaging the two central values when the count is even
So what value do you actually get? 4.79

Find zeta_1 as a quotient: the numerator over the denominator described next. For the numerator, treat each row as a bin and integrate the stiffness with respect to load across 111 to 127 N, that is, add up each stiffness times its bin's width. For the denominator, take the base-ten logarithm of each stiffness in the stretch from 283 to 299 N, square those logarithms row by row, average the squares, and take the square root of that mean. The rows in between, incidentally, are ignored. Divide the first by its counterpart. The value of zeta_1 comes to 109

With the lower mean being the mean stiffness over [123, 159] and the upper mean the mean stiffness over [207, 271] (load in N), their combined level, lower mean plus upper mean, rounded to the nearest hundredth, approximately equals 9.42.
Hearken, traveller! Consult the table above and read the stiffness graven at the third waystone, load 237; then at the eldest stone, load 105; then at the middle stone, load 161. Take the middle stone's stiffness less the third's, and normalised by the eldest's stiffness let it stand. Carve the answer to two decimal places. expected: -0.01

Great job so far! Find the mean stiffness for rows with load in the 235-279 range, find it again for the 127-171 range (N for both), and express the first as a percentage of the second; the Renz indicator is 97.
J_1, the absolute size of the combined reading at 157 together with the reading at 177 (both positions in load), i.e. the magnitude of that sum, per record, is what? 10.2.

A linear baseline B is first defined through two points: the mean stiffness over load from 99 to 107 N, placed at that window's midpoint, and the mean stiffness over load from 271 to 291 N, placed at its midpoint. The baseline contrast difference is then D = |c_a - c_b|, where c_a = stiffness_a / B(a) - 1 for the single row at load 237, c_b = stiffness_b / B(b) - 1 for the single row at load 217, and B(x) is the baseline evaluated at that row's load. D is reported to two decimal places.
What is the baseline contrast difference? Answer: 0.00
